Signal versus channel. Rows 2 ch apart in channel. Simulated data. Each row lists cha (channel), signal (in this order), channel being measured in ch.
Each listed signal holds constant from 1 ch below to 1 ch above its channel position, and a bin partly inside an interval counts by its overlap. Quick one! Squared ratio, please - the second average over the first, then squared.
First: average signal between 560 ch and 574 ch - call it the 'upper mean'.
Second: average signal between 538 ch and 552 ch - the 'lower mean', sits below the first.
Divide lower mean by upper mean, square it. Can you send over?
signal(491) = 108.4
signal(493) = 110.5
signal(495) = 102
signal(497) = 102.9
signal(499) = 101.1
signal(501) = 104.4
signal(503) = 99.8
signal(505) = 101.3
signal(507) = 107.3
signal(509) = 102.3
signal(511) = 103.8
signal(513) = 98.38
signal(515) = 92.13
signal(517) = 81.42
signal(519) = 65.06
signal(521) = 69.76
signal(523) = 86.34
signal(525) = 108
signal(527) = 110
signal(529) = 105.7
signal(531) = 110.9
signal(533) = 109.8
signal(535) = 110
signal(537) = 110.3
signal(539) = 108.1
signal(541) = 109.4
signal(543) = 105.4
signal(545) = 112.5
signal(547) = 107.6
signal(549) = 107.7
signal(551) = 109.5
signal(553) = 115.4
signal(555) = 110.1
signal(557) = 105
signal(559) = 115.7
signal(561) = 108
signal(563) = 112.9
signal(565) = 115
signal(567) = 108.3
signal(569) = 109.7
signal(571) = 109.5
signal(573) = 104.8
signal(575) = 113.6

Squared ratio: 1.0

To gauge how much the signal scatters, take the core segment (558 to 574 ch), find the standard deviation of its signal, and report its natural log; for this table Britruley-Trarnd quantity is 1.3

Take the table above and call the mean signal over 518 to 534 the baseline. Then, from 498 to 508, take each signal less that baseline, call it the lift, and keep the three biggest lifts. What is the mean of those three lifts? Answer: 8.6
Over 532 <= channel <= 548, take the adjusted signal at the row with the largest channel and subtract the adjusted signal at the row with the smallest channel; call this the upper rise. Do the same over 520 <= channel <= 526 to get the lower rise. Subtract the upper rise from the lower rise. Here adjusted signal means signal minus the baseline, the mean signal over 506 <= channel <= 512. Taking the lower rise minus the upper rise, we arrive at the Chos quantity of 40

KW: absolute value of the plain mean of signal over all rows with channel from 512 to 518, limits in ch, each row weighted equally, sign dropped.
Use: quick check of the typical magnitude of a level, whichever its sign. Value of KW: 91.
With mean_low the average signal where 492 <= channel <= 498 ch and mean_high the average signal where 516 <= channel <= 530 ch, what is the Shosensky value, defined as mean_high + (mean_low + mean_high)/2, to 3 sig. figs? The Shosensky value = 187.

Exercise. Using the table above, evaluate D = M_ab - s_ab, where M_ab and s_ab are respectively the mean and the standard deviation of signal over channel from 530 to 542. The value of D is 109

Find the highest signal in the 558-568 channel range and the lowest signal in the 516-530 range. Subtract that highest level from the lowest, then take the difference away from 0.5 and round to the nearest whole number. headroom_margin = 51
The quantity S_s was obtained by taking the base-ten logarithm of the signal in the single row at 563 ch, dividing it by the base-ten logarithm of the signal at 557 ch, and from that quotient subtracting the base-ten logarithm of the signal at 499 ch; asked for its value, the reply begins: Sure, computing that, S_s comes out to -0.989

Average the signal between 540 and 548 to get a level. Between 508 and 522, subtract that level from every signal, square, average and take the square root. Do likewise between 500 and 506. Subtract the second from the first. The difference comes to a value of 19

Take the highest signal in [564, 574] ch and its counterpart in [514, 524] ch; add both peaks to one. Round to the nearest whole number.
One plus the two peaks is 208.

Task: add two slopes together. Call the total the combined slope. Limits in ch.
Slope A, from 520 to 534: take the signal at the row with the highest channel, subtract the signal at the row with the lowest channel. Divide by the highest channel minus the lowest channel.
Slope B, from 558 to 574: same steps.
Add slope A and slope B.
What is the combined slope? 2.6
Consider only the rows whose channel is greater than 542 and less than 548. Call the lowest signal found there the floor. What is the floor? 105.4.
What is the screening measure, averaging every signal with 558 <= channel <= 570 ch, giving 112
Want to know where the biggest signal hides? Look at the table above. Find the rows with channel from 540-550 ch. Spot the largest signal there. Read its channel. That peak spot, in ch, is 545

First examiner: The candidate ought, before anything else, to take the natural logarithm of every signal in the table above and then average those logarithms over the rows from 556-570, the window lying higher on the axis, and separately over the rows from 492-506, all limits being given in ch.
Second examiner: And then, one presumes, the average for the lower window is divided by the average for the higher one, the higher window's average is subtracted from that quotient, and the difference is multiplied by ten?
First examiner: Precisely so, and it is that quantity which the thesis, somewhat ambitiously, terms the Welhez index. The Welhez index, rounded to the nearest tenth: -37.2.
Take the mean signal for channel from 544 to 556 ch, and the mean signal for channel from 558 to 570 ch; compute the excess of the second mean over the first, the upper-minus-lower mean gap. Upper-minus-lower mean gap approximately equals 1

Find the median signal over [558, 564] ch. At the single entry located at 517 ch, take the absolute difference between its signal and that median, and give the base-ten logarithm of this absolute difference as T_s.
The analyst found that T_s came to 1.50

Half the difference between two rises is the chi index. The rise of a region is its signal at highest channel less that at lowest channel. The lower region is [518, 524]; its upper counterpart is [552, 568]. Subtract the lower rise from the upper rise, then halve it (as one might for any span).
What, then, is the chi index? -14.2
